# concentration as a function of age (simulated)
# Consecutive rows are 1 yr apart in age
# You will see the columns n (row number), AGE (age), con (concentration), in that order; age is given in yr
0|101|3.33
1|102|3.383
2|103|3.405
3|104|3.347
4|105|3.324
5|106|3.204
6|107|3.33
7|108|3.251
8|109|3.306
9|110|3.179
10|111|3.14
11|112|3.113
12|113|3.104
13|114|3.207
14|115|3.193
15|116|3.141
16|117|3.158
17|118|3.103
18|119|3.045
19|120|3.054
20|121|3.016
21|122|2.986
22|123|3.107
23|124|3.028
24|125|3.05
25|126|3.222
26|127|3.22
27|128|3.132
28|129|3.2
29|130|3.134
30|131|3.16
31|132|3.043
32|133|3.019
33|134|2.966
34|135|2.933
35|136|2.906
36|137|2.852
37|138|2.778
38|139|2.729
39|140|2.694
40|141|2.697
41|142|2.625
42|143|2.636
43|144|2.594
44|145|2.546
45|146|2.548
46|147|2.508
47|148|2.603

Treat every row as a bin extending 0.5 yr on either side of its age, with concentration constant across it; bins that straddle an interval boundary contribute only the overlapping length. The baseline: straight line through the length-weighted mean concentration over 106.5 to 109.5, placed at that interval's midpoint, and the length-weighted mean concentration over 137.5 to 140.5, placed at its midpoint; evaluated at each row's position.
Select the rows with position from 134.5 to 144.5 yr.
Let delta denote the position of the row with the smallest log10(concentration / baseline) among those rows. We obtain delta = 142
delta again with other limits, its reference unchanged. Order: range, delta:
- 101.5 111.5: 106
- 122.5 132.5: 124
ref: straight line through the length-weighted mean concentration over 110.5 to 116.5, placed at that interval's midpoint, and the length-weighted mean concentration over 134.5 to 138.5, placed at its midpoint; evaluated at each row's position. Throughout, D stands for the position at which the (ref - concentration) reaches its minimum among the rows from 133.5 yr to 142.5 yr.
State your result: 134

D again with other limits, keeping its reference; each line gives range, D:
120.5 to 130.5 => 129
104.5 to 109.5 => 109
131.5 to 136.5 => 132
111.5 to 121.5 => 114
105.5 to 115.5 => 109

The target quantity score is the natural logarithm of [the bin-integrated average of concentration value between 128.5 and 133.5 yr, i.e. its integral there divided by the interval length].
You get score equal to 1.14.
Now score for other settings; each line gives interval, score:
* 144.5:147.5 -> 0.93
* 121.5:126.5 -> 1.12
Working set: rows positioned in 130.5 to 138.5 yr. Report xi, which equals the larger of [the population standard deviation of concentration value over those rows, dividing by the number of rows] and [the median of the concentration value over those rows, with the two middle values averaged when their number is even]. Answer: 2.95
